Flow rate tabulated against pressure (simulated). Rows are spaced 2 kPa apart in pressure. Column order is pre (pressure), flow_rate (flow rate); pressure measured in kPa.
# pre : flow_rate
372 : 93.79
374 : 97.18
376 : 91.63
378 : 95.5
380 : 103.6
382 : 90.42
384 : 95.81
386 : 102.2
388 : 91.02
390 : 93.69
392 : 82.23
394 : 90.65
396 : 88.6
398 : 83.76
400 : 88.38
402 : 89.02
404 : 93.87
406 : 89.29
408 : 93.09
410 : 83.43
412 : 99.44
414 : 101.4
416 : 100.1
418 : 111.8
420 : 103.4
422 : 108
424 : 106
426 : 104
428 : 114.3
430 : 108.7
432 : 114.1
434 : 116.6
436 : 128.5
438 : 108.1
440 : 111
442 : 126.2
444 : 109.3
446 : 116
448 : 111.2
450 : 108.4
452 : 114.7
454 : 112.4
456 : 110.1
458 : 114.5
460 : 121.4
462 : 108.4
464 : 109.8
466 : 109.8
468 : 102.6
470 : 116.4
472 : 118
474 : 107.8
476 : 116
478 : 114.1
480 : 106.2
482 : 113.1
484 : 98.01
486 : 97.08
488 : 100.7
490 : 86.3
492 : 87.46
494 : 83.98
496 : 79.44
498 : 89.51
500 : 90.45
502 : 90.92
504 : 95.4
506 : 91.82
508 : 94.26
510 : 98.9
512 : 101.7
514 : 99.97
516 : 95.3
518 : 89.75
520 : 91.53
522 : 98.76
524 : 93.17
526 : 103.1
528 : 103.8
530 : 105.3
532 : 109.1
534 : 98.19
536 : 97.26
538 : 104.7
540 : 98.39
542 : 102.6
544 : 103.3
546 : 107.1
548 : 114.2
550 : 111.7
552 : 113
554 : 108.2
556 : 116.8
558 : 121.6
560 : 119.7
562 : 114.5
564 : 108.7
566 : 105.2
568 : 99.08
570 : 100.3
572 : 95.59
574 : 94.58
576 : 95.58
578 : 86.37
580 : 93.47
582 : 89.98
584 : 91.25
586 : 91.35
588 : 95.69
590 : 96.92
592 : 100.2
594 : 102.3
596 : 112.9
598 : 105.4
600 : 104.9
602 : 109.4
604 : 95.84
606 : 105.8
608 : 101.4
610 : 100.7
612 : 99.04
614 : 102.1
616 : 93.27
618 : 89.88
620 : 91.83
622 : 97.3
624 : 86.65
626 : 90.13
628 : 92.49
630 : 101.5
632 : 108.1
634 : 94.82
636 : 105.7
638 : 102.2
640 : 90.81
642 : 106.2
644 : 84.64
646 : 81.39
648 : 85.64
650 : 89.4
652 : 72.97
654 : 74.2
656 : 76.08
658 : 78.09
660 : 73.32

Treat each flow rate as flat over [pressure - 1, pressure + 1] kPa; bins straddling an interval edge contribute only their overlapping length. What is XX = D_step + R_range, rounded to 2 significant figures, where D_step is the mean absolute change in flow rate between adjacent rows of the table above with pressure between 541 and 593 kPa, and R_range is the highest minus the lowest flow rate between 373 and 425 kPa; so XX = 33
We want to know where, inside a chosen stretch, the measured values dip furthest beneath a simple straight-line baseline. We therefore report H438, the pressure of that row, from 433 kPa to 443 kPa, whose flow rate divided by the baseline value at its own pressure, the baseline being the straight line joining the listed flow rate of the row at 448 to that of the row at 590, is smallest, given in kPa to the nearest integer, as 438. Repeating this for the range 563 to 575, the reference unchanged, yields 574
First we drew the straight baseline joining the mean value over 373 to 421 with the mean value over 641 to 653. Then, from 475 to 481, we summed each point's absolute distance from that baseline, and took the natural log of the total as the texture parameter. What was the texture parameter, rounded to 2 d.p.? 4.11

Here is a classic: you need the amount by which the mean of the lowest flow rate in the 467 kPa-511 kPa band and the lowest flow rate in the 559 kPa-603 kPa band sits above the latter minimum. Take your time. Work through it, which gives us -3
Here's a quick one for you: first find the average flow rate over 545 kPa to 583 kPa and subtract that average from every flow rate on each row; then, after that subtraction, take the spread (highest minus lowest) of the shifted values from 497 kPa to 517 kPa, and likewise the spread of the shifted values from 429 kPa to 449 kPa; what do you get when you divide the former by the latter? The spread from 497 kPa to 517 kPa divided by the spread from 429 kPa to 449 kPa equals 0.60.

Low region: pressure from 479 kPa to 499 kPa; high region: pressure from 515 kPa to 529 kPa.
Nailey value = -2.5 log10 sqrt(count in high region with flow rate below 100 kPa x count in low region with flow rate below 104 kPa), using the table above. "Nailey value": -2.00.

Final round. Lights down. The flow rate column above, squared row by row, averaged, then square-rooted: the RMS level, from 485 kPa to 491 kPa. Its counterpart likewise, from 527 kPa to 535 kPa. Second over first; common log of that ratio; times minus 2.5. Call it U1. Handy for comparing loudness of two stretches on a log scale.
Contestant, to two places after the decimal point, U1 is -0.10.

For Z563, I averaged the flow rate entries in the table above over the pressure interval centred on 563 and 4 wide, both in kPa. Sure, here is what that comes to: 112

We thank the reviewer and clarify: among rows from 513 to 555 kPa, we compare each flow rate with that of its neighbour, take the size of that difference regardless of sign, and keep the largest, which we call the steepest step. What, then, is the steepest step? 11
